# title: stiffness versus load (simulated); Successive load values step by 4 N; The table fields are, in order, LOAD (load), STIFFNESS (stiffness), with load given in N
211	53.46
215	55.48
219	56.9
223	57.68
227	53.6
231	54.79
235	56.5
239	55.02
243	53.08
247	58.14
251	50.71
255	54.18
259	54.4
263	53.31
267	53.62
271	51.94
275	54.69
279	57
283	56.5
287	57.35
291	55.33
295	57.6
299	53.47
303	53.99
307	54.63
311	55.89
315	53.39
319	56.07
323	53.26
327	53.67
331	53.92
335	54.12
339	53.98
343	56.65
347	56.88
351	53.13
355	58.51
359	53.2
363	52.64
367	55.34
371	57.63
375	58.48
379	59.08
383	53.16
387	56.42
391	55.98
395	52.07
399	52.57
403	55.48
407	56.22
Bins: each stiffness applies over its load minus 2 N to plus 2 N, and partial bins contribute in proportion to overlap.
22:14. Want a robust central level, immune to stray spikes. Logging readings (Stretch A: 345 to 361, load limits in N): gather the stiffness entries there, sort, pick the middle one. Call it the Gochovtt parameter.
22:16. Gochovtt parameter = 55.0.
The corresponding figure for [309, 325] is 54.6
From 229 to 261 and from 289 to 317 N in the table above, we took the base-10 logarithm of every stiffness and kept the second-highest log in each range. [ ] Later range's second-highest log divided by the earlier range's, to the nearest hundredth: 1.00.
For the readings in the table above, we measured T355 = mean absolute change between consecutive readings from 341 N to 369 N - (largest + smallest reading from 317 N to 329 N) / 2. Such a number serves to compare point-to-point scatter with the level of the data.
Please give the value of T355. -51.7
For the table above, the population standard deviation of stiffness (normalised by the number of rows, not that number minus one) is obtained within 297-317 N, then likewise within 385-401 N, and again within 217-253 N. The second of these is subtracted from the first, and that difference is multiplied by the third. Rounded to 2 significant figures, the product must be -2.4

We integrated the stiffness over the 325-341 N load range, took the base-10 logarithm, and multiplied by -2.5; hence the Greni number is -7.34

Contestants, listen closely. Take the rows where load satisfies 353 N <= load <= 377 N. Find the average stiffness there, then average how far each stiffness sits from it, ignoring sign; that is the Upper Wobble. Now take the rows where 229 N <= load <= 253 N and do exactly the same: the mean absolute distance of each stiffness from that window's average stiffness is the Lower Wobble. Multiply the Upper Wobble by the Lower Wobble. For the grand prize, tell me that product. 4.2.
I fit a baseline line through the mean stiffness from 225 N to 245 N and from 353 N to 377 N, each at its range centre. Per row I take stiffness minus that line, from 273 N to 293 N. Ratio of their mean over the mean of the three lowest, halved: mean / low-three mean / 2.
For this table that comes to 1.33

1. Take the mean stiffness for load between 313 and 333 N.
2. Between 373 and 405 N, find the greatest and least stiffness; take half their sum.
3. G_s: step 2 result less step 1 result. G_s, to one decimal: 1.5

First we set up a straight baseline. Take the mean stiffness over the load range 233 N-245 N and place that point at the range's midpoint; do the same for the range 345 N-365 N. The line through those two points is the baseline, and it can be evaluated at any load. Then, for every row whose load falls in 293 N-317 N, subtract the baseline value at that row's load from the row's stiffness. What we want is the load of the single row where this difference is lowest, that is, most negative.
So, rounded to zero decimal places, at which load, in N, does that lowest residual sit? 315 N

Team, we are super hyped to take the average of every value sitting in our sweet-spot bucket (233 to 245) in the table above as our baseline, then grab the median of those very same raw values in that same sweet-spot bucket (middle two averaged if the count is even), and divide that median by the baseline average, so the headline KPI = 1.00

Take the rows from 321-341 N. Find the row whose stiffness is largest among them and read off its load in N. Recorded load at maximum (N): 335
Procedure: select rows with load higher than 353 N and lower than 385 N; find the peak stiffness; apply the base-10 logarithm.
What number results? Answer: 1.77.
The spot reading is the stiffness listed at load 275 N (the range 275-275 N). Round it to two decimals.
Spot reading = 54.69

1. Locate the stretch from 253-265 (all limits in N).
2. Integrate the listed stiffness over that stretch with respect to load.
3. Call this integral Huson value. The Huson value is 648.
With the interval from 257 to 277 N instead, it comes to 1072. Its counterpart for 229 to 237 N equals 445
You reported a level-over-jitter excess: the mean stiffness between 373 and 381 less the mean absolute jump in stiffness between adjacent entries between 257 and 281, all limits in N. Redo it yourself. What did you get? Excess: 57.2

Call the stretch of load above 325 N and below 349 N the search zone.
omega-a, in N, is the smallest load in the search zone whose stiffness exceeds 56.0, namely 343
